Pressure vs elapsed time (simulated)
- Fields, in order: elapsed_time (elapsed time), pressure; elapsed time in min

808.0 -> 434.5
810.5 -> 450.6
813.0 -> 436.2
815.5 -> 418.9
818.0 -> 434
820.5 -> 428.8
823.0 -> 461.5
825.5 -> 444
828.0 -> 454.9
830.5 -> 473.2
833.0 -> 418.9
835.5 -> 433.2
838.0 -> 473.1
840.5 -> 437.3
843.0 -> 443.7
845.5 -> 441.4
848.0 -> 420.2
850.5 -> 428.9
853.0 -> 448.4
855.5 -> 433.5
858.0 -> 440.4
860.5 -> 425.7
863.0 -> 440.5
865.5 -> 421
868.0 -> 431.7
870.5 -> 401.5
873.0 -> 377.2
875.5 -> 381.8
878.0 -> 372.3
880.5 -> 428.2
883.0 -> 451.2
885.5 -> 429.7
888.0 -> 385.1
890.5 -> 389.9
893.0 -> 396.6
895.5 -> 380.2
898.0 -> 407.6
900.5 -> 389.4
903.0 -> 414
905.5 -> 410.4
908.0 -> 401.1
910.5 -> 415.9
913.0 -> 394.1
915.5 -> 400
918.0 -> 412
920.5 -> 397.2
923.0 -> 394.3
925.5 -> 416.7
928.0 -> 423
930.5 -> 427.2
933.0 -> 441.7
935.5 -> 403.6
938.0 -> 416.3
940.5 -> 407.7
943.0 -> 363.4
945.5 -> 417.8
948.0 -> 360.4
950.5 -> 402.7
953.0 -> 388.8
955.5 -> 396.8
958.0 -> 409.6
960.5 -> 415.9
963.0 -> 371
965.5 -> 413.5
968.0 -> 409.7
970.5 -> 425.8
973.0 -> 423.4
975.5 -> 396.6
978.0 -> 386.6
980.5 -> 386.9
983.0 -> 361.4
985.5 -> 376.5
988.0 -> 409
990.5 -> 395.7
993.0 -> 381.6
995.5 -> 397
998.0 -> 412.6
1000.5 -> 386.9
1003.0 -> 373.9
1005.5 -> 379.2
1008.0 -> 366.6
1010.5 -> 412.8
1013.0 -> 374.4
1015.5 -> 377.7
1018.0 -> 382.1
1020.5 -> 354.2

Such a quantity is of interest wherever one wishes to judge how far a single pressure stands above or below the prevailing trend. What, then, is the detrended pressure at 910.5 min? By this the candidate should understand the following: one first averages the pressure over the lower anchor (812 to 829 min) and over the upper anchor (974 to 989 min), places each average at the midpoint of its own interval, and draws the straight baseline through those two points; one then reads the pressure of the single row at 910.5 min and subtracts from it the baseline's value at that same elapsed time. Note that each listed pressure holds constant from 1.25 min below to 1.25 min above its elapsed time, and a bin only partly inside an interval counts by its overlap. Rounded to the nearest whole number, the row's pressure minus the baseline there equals 6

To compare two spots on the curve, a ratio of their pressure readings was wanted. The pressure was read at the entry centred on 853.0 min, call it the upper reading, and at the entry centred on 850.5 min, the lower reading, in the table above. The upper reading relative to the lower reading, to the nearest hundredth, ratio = 1.05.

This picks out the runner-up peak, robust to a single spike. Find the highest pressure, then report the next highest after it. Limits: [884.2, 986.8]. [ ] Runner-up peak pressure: 429.7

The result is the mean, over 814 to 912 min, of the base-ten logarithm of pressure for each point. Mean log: 2.63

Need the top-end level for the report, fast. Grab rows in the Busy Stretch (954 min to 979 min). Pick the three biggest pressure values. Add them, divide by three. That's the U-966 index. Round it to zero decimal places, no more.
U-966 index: 422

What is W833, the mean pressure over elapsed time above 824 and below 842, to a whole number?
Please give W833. 448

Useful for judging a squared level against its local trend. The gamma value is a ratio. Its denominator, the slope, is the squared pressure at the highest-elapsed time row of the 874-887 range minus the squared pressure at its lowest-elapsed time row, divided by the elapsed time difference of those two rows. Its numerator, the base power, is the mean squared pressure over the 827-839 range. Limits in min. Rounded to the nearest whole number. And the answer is 52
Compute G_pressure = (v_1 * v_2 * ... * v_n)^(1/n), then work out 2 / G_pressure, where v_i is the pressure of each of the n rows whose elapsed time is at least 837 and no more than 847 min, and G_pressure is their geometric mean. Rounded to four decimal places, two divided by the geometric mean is 0.0045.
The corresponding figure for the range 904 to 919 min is 0.0049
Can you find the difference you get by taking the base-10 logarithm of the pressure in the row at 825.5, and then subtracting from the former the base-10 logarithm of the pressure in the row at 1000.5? 0.060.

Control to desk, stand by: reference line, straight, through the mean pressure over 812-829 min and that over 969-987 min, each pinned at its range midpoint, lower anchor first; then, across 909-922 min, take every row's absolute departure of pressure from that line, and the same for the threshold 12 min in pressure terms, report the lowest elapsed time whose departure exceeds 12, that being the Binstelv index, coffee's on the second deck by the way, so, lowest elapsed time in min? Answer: 913.0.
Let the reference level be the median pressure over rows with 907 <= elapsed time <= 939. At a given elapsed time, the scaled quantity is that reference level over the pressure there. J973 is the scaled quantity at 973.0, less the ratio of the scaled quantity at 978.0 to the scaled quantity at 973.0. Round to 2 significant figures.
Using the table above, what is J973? -0.12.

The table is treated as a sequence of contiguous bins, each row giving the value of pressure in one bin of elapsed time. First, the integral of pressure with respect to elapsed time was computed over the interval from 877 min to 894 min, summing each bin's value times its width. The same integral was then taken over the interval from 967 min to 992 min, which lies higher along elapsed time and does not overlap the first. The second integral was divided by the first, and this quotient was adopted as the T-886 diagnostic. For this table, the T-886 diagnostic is 1.4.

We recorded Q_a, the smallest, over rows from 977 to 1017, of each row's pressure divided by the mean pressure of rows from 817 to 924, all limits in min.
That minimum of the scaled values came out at 0.860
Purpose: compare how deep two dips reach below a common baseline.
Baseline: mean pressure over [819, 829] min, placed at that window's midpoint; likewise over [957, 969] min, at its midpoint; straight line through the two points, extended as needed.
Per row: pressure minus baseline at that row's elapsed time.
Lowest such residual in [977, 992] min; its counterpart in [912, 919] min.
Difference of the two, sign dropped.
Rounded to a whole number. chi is 11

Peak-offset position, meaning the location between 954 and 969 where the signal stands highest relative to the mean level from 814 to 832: 960.5 min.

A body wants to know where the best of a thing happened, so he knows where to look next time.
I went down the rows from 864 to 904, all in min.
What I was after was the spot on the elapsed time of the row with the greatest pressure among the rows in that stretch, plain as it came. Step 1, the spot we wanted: 883.0 min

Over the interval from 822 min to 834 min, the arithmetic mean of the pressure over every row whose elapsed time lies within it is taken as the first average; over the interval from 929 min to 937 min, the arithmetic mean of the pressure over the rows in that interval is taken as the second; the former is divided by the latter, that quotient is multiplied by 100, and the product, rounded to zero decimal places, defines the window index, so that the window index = 106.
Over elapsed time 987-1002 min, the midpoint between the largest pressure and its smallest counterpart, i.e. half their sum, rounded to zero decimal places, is 397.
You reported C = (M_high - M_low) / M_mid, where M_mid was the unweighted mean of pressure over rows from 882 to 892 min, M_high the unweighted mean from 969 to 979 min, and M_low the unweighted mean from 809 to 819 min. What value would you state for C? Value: -0.06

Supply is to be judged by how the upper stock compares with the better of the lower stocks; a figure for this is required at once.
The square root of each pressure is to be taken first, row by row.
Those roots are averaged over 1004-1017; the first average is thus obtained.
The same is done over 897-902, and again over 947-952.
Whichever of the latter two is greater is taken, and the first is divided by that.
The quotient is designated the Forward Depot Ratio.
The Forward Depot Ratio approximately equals 0.979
